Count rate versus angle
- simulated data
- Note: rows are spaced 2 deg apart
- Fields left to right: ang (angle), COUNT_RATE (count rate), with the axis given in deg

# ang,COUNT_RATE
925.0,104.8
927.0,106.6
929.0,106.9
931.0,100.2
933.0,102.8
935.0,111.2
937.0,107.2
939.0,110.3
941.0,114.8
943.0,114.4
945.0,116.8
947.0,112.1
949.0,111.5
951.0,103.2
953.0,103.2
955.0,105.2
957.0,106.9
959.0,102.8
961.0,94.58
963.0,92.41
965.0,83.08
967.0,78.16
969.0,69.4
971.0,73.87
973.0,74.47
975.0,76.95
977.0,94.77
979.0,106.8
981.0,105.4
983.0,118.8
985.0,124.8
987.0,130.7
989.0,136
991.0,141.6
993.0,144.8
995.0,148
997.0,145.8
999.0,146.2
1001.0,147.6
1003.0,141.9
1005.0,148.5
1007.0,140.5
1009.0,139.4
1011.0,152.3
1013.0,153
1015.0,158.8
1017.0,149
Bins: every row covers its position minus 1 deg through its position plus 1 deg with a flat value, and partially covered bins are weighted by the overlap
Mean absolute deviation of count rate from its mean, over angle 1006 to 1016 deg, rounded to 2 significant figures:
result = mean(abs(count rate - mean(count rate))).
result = 7.1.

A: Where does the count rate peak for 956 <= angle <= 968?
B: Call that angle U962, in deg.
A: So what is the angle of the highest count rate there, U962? 957.0 deg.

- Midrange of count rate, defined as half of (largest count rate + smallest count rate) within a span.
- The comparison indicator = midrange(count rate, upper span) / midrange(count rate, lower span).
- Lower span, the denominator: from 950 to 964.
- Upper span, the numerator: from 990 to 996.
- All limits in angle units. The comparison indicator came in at 1.45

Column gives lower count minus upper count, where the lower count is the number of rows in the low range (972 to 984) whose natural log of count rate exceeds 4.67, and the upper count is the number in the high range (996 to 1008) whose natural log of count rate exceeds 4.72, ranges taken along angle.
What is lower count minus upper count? -4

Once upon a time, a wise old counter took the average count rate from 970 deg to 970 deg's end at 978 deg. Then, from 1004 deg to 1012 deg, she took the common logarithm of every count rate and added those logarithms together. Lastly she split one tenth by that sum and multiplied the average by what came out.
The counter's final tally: 0.93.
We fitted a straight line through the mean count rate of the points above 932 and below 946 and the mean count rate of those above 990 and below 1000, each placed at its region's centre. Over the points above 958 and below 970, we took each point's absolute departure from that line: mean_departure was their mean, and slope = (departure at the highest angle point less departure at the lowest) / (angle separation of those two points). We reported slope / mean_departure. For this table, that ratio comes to 0.10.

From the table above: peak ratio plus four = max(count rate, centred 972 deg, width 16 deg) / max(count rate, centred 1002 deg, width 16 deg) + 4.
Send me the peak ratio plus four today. 4.72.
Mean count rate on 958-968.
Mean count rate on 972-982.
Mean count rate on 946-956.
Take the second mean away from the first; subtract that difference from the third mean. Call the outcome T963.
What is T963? 109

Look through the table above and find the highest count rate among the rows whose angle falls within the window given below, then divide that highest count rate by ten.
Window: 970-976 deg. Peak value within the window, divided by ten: 8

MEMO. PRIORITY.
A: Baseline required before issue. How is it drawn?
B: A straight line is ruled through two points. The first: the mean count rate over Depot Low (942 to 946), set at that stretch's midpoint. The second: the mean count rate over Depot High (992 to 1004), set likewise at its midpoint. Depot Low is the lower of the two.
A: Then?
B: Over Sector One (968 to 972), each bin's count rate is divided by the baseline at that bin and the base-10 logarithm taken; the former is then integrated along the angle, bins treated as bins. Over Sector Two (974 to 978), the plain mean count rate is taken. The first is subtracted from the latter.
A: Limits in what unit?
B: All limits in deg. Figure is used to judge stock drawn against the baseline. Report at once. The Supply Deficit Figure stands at 87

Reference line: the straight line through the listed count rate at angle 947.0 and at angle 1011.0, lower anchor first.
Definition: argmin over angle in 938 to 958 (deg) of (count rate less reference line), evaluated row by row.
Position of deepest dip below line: 953.0 deg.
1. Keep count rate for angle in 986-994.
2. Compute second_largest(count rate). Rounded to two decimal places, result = 141.60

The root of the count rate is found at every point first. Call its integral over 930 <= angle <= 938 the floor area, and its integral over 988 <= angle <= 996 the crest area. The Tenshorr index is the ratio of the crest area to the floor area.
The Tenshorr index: 1.16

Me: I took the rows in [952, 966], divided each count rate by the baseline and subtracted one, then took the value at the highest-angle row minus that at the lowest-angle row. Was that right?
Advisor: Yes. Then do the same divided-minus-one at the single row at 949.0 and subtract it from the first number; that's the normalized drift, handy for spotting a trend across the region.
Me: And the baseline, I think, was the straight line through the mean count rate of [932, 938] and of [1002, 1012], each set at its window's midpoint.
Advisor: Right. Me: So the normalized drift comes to -0.2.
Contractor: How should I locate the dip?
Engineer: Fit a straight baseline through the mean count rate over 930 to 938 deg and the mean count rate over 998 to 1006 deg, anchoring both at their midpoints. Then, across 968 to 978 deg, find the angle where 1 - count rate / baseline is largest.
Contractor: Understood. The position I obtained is 969.0 deg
